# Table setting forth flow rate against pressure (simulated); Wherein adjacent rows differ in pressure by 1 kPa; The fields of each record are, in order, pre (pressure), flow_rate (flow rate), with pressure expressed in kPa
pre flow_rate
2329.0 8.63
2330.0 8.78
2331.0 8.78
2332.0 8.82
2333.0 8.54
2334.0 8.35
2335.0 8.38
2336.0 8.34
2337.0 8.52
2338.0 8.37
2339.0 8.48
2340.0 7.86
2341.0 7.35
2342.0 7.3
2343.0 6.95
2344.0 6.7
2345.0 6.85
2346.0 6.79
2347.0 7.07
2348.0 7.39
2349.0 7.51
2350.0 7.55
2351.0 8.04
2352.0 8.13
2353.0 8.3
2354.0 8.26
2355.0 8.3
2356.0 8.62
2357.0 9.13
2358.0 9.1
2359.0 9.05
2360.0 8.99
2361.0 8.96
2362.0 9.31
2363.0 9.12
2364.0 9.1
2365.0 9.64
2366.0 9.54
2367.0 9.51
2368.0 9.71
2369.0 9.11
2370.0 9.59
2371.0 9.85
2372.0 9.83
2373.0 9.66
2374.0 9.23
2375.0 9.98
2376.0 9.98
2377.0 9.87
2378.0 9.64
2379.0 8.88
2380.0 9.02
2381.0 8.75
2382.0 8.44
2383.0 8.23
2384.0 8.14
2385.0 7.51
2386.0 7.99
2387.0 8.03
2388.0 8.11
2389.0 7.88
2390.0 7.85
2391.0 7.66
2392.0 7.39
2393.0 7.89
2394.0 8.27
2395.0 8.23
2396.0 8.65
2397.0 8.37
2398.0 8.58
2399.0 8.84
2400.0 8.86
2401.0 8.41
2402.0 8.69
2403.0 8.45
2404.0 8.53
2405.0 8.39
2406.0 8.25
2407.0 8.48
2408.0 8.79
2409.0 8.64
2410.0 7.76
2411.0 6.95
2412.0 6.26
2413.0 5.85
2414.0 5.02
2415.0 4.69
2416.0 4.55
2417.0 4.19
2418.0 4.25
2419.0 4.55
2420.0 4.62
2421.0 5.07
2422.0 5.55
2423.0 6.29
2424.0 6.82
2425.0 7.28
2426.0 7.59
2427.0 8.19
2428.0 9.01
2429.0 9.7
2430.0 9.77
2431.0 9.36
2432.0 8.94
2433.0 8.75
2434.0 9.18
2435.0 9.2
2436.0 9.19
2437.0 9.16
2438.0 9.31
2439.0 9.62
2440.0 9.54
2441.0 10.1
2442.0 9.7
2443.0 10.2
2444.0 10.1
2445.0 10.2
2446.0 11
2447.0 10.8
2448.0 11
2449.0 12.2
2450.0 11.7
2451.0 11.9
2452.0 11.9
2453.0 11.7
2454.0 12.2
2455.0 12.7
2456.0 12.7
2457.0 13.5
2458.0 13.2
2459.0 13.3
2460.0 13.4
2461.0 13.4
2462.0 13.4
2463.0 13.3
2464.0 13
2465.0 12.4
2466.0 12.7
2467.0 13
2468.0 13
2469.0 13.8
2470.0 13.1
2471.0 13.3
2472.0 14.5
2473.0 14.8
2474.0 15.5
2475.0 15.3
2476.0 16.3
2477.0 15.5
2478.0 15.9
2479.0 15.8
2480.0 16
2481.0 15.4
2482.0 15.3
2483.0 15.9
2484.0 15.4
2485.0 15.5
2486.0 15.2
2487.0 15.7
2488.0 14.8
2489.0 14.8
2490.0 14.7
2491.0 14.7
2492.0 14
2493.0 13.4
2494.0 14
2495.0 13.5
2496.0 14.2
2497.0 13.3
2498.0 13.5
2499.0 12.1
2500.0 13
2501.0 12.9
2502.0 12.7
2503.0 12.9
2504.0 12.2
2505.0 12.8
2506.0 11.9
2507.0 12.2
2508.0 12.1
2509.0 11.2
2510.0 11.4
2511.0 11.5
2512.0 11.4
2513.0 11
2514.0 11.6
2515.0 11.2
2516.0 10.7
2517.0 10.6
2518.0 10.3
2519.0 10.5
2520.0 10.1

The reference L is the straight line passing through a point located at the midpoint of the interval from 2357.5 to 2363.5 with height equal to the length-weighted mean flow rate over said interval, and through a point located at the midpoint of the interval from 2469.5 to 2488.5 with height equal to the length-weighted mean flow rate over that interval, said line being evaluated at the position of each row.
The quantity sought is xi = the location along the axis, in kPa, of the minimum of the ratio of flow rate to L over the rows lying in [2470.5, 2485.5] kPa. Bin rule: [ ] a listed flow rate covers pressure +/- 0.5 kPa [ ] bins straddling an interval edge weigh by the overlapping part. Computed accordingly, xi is 2471.0 kPa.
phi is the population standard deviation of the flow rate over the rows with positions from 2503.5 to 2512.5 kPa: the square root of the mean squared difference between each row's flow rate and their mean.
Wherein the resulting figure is 0.49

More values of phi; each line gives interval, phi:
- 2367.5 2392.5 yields 0.86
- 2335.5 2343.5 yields 0.58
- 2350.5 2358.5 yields 0.40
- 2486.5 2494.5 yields 0.65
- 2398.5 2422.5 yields 1.80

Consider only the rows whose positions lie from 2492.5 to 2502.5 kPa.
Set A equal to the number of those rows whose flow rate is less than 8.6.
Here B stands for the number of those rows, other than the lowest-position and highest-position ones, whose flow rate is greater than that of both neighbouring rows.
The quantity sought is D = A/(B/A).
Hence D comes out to 0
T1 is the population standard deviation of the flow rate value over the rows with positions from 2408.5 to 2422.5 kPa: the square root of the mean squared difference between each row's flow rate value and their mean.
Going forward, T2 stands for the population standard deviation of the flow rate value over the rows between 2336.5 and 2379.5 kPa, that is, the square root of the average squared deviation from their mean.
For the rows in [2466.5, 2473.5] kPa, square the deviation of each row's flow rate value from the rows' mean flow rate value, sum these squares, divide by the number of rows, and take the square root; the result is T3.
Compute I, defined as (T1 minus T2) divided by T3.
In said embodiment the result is 0.5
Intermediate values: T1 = 1.3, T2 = 1.0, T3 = 0.7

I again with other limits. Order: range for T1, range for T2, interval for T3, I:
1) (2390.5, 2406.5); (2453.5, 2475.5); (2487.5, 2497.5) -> -0.8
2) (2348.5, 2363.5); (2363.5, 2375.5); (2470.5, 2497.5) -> 0.3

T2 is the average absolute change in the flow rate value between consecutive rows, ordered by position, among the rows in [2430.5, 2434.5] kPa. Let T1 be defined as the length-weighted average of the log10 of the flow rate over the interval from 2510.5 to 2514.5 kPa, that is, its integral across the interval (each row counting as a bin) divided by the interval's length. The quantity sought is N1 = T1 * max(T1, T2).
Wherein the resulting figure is 1.11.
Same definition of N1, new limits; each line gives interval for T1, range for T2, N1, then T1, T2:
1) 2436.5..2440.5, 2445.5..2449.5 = 0.95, 0.97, 0.53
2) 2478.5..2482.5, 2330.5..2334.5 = 1.43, 1.19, 0.17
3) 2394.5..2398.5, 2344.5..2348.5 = 0.86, 0.93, 0.22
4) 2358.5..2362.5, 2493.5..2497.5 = 0.92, 0.96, 0.70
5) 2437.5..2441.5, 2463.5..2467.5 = 0.97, 0.98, 0.40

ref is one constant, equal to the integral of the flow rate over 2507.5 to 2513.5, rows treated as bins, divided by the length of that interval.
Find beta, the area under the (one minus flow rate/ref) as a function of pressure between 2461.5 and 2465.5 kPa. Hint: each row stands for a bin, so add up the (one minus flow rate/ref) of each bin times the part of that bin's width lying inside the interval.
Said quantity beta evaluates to -0.6 kPa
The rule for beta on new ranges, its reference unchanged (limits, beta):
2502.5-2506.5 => -0.4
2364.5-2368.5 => 0.6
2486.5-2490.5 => -1.2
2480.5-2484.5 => -1.4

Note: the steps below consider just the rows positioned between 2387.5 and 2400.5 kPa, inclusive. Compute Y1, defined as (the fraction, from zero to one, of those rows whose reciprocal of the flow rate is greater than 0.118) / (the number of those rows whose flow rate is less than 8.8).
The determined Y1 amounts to 0.06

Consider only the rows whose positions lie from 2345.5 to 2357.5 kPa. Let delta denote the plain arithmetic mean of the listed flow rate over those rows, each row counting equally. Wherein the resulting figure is 7.9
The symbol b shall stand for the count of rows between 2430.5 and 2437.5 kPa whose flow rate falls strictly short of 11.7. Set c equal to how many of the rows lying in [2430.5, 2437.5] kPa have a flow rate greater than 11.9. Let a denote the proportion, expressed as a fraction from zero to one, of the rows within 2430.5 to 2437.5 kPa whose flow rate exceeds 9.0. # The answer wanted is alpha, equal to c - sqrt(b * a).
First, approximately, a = 0.7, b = 7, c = 0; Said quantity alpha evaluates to -2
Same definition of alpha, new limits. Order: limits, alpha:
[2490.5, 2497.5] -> 7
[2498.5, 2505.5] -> 7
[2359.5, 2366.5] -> -2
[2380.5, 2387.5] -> 0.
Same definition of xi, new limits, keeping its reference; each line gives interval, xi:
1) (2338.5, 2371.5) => 2344.0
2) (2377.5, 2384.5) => 2384.0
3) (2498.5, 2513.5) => 2513.0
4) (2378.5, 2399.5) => 2392.0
